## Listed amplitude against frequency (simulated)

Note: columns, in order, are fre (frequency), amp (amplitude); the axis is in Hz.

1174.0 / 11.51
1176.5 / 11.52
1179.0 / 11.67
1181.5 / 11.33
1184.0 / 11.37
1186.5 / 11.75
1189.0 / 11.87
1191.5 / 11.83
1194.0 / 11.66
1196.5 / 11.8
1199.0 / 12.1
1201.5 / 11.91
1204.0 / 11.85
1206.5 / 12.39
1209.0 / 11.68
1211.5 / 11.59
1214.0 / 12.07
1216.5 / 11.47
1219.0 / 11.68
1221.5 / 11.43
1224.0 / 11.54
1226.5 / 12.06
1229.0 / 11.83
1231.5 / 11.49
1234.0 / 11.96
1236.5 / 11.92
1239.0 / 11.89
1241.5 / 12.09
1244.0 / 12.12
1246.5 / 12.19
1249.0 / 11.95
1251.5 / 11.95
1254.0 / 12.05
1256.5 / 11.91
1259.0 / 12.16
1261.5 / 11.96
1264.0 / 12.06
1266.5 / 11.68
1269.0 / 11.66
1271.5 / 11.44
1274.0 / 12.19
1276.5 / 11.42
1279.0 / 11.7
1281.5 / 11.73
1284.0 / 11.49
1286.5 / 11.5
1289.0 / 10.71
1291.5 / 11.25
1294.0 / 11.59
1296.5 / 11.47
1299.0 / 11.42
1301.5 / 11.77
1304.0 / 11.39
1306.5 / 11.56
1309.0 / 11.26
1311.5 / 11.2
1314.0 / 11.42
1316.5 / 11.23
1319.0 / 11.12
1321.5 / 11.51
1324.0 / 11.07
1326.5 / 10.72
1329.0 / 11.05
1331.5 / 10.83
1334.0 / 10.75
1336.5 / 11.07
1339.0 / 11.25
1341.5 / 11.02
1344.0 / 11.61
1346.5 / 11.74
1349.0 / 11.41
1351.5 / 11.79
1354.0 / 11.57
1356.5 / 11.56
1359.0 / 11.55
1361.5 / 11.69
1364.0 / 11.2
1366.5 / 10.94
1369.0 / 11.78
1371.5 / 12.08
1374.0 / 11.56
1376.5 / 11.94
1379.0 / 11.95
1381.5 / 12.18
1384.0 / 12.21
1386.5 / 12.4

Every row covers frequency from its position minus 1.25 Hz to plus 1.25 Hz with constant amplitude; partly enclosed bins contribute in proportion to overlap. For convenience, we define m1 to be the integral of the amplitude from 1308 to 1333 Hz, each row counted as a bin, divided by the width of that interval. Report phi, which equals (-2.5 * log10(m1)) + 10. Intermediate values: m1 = 11.1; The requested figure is 7.38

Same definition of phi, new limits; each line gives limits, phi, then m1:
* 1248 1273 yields 7.31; 11.9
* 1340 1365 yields 7.35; 11.5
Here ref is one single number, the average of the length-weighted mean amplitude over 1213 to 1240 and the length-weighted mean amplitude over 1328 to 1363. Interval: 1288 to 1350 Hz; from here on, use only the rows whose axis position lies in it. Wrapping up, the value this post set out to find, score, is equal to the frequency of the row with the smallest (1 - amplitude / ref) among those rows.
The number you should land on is 1301.5 Hz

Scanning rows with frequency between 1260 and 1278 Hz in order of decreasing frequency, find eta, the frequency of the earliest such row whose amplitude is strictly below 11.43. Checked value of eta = 1276.5 Hz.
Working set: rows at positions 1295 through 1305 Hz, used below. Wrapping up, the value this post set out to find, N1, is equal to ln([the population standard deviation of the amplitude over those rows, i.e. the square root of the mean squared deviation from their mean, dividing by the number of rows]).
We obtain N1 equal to -1.89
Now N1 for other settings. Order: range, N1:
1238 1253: -2.23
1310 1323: -1.93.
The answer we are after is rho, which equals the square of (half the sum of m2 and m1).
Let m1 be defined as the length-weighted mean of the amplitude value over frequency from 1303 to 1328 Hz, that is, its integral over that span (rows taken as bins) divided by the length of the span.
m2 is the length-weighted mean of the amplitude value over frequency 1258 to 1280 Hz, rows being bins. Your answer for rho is 132.8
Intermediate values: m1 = 11.2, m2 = 11.8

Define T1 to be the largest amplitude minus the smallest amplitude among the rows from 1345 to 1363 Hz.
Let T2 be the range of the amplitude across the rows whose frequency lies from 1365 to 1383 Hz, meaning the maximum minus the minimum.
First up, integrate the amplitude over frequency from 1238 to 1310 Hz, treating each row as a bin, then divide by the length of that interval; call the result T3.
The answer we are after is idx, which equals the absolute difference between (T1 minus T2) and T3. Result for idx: 12.6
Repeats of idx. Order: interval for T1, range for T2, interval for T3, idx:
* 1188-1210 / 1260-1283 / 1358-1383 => 11.7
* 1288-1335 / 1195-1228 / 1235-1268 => 11.9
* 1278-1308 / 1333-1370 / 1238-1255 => 12.0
